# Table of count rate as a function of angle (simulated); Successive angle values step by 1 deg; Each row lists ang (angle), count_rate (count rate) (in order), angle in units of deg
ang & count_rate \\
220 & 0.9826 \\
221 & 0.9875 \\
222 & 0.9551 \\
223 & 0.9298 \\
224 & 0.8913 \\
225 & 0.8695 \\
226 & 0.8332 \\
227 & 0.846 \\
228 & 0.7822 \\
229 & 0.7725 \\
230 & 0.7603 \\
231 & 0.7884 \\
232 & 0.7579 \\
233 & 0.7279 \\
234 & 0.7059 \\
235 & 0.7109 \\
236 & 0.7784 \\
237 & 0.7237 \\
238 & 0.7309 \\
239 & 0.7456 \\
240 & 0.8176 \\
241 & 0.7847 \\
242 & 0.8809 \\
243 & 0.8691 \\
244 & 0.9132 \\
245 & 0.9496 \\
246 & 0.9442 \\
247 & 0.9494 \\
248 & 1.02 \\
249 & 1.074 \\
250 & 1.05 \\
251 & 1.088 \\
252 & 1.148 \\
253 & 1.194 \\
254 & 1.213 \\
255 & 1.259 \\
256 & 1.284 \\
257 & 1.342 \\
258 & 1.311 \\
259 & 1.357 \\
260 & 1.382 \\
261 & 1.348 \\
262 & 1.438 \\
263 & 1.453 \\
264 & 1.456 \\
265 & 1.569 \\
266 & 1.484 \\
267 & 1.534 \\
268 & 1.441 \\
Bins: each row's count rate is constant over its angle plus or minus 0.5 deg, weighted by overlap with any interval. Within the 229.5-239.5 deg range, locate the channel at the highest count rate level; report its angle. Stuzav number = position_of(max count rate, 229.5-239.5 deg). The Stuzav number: 231 deg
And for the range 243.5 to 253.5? 253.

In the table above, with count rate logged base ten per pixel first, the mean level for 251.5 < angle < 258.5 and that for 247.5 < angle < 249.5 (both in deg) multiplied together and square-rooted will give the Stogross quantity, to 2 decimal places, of 0.04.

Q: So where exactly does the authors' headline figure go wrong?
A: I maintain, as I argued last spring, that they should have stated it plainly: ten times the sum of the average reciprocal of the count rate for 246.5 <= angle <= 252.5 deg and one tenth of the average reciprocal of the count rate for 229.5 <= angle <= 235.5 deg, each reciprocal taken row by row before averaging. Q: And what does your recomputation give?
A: 10.9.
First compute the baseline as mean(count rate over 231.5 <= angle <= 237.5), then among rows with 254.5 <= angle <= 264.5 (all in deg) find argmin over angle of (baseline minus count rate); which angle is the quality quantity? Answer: 264 deg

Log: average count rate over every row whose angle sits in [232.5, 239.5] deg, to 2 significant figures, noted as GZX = 0.73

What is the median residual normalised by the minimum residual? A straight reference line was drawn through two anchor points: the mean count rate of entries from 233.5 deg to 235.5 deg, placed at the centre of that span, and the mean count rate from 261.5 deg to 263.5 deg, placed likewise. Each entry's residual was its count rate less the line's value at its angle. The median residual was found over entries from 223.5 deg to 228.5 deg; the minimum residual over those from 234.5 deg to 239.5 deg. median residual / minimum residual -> -4.3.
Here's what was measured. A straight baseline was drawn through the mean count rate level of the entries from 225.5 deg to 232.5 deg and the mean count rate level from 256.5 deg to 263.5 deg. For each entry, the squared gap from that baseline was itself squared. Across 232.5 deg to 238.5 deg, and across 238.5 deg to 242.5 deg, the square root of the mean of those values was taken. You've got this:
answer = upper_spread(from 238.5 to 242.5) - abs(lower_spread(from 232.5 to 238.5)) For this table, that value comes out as 0.0063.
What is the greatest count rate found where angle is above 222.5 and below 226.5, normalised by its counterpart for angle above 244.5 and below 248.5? 0.9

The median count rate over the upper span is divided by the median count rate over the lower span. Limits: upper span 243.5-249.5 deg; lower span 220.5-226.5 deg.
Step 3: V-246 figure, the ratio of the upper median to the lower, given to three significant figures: 1.04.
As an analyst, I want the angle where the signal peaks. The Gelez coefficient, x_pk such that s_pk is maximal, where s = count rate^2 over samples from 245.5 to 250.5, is 249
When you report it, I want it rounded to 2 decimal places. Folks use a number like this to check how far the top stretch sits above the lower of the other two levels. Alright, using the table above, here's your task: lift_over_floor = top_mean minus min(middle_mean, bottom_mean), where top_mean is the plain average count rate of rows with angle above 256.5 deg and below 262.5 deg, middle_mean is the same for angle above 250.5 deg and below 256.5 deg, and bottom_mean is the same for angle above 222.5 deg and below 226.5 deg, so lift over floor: 0.48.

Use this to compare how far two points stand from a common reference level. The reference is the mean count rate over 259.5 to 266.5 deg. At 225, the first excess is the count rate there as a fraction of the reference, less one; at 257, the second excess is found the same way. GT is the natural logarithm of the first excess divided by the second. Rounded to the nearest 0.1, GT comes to 1.7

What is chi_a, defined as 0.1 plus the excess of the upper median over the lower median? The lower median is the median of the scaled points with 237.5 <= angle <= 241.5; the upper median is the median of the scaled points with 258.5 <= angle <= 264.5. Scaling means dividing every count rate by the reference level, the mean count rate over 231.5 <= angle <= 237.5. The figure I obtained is 1.0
